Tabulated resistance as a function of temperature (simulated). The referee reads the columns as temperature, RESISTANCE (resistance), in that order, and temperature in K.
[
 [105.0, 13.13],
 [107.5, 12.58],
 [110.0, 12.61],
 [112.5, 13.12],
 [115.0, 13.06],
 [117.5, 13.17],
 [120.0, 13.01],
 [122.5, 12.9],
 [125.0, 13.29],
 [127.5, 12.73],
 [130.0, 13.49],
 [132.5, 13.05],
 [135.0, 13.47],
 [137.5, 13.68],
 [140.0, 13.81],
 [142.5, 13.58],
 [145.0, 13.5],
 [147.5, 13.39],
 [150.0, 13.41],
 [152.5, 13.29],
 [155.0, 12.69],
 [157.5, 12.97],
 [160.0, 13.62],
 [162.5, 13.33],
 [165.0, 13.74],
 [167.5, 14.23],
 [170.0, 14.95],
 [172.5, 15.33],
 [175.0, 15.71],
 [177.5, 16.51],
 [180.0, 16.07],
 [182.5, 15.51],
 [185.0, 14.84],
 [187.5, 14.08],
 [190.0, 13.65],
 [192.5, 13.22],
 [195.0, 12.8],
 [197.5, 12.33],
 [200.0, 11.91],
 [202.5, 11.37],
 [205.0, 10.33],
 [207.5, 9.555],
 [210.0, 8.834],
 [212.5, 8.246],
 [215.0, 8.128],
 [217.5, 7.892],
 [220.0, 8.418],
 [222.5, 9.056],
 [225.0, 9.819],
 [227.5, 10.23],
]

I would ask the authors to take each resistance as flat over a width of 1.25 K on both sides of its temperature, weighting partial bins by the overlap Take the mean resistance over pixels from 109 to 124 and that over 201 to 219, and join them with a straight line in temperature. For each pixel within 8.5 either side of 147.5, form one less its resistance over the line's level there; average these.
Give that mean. -0.14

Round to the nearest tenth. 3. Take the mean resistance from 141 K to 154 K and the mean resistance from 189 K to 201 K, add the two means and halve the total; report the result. 13.1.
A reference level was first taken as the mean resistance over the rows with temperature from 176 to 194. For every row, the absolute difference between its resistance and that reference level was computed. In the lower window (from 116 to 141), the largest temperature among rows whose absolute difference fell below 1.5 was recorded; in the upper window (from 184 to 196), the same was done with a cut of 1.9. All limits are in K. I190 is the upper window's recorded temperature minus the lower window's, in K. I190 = 52.5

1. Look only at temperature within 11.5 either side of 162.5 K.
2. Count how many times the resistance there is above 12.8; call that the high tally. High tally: 8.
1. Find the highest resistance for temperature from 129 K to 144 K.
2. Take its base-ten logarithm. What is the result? 1.14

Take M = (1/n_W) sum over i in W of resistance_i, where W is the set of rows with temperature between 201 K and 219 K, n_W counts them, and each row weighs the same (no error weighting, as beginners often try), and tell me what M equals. 9.2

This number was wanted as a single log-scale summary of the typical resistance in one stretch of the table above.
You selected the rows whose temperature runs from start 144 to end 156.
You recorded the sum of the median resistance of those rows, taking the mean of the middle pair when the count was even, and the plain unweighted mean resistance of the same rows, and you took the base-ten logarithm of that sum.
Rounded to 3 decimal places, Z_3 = 1.426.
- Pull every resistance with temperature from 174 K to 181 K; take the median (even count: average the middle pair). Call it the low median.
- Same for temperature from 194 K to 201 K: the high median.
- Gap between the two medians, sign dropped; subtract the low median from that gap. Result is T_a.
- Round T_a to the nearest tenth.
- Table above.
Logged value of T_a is -12.3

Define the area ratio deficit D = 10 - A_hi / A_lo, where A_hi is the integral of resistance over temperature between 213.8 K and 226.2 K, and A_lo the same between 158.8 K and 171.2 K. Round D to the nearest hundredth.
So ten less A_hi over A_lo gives 9.38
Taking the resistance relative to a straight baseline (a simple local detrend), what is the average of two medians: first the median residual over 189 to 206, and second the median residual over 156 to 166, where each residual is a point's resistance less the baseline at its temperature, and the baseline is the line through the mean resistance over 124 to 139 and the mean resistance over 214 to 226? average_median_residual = 2.1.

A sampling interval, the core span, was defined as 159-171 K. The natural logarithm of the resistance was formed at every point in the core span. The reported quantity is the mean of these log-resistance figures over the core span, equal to 2.64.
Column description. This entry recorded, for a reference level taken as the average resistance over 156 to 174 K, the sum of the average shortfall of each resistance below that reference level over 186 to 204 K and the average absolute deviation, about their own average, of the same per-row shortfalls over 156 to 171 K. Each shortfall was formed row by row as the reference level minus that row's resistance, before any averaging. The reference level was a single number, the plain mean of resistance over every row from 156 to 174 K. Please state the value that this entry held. 1.8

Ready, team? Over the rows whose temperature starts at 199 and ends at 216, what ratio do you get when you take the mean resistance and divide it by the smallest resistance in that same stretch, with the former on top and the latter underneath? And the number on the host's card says 1.20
